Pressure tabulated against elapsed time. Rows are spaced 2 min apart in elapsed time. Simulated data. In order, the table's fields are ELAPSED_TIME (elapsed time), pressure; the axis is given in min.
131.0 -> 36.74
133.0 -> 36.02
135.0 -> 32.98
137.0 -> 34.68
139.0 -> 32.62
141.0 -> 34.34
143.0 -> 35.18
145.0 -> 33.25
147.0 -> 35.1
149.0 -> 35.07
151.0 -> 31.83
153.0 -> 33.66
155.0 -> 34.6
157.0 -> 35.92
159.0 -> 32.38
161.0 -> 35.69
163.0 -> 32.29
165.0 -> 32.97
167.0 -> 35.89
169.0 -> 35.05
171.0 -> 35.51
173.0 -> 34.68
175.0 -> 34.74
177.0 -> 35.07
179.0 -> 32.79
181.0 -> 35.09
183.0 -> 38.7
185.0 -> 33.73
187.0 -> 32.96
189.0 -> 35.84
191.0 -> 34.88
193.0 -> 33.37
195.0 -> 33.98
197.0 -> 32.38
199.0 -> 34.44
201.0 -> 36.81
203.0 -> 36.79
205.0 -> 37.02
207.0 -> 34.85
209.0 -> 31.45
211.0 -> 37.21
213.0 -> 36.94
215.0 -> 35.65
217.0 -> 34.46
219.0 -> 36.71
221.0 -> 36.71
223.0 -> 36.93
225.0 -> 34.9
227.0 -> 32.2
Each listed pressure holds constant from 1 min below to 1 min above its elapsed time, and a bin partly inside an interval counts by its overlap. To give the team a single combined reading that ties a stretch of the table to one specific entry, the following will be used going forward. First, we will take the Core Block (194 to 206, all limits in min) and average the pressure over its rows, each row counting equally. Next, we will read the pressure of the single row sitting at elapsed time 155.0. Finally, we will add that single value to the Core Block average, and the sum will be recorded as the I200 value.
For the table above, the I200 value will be 69.8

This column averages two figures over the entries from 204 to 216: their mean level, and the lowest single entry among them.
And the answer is 33.5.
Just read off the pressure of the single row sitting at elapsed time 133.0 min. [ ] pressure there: 36.02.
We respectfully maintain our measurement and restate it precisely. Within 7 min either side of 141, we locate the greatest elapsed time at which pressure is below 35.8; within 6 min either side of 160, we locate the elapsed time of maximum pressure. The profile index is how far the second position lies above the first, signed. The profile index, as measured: 10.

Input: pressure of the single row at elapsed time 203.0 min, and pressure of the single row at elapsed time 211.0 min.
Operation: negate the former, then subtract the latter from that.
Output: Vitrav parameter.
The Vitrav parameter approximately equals -74.0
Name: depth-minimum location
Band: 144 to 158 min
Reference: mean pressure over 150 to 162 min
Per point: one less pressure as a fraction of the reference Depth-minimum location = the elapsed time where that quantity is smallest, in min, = 157.0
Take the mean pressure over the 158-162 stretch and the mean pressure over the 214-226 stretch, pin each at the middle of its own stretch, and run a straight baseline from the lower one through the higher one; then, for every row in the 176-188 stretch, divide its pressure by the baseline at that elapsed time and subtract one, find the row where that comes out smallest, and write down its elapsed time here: 187.0 min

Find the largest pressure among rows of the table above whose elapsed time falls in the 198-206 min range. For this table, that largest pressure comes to 37.02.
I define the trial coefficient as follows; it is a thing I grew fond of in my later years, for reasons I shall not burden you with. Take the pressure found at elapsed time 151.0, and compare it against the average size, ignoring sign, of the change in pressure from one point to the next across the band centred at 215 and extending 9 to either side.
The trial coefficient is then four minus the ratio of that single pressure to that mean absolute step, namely -14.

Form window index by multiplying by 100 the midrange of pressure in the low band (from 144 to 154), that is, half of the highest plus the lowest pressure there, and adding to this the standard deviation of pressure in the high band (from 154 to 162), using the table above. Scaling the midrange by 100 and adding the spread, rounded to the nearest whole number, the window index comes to 3348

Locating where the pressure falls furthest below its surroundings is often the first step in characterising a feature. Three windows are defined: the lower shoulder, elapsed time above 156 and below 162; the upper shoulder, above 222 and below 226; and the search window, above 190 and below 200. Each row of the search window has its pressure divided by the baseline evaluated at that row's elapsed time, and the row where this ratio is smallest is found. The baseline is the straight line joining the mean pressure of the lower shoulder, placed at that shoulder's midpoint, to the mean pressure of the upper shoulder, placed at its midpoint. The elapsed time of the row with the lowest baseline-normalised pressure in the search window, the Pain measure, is 197.0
